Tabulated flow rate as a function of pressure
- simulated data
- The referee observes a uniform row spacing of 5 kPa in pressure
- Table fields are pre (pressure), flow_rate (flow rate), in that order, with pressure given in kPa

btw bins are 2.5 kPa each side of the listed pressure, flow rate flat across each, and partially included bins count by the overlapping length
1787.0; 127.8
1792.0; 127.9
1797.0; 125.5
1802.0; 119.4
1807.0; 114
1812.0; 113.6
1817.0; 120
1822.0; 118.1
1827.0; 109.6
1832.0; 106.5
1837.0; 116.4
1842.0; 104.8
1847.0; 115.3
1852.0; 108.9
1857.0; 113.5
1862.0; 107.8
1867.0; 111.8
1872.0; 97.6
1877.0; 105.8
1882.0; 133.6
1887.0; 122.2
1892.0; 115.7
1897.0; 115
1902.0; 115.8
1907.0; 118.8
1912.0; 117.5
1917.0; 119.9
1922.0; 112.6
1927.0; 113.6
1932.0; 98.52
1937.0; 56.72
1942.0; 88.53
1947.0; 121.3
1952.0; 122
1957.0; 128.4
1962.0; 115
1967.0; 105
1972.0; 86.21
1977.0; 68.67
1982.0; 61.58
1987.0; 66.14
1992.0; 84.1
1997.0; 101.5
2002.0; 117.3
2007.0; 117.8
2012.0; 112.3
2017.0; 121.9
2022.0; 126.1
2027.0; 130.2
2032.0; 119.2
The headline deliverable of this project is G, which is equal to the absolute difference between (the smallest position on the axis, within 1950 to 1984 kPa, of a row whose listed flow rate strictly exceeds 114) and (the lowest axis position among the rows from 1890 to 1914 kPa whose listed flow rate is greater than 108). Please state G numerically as 60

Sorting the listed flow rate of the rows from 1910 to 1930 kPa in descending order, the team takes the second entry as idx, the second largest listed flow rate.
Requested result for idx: 117.5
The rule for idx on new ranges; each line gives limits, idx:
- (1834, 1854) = 115.3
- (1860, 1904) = 122.2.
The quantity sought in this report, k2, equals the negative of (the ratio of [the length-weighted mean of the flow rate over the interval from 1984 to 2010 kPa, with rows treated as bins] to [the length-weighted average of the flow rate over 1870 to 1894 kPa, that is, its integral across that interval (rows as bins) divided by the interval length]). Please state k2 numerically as -0.8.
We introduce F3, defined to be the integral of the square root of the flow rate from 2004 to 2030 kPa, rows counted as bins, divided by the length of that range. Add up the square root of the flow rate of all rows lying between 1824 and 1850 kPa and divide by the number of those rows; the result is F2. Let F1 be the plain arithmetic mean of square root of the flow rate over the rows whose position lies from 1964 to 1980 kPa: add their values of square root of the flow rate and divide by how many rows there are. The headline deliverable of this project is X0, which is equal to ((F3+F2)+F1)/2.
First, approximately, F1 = 9.3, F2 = 10.5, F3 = 11.0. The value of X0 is 15.4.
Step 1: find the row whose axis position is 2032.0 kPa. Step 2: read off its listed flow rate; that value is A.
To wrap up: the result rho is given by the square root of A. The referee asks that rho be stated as 10.9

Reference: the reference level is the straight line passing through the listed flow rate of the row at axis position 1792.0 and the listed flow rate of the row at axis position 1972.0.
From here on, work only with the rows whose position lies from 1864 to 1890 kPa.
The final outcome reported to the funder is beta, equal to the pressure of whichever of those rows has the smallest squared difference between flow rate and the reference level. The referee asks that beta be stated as 1867.0 kPa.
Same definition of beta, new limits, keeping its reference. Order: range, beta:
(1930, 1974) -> 1972.0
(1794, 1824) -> 1797.0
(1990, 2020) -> 1992.0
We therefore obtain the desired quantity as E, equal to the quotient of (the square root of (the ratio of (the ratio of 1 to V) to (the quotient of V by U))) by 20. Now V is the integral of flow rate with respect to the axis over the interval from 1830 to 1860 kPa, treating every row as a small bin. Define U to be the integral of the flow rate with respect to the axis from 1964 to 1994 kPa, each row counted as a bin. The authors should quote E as 0.0007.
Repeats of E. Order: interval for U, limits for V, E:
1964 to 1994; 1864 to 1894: 0.0007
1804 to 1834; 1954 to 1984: 0.0010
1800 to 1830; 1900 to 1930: 0.0008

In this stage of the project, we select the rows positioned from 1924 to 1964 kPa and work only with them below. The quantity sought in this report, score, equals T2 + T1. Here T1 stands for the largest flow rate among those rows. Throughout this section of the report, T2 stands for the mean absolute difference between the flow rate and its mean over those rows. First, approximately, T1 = 128.4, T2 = 18.2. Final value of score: 147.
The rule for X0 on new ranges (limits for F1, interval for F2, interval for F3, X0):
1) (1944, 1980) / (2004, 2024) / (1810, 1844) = 15.9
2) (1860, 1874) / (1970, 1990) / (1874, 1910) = 14.8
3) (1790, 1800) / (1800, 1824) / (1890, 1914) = 16.4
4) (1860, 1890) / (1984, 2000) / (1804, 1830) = 15.2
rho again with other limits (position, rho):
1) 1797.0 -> 11.2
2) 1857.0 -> 10.7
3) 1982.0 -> 7.8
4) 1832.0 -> 10.3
